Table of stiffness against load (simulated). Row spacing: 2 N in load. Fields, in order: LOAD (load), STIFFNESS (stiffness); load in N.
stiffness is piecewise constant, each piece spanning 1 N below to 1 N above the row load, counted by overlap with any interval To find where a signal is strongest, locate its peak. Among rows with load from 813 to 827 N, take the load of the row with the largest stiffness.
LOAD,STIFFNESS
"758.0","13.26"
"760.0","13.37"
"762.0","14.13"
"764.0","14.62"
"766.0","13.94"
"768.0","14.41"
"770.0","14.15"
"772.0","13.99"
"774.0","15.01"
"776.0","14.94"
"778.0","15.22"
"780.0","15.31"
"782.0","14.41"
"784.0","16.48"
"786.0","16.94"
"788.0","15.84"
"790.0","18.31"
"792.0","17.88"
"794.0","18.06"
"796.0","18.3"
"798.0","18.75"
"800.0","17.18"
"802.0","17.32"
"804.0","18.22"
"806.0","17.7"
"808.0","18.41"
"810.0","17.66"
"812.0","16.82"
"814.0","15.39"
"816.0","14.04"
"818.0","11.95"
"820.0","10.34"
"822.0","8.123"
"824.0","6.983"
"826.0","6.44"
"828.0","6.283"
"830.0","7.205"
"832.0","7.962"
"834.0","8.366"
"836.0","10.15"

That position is 814.0 N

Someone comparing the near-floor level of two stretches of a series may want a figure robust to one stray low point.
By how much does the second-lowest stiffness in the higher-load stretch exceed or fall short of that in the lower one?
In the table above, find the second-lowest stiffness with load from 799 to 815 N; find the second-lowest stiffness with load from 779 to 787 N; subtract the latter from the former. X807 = 1.5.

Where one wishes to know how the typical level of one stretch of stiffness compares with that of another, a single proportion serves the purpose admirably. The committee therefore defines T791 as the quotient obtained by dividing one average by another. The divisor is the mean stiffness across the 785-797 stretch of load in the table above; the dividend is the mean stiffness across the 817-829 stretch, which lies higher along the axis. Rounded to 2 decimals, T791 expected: 0.48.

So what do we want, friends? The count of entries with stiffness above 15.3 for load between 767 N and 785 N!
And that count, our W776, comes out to 2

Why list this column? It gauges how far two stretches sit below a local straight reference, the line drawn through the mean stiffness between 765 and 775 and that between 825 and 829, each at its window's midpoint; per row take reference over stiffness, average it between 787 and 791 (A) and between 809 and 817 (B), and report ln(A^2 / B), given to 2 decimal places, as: -0.10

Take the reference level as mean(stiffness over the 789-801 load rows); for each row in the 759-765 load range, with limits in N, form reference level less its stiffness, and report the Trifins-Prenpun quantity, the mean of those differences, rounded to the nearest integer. 4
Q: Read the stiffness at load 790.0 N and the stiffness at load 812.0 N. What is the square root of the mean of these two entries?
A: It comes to 4.2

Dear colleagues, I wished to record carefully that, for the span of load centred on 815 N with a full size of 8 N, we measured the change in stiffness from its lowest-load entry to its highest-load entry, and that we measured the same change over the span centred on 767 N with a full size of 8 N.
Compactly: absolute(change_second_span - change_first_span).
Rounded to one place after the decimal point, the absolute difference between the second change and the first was 4.4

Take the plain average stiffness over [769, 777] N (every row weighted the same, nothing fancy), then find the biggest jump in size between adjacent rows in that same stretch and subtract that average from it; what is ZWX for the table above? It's -13.5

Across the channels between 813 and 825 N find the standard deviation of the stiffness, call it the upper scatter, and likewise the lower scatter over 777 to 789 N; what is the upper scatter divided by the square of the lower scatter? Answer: 4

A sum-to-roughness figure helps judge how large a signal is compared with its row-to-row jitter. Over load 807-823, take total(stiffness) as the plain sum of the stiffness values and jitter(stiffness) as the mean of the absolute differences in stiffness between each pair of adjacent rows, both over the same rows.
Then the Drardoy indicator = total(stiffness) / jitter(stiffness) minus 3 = 74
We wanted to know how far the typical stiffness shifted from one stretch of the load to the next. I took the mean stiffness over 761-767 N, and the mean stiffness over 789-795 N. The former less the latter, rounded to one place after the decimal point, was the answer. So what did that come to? -3.9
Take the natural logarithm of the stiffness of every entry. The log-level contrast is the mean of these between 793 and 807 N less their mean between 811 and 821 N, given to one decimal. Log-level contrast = 0.3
